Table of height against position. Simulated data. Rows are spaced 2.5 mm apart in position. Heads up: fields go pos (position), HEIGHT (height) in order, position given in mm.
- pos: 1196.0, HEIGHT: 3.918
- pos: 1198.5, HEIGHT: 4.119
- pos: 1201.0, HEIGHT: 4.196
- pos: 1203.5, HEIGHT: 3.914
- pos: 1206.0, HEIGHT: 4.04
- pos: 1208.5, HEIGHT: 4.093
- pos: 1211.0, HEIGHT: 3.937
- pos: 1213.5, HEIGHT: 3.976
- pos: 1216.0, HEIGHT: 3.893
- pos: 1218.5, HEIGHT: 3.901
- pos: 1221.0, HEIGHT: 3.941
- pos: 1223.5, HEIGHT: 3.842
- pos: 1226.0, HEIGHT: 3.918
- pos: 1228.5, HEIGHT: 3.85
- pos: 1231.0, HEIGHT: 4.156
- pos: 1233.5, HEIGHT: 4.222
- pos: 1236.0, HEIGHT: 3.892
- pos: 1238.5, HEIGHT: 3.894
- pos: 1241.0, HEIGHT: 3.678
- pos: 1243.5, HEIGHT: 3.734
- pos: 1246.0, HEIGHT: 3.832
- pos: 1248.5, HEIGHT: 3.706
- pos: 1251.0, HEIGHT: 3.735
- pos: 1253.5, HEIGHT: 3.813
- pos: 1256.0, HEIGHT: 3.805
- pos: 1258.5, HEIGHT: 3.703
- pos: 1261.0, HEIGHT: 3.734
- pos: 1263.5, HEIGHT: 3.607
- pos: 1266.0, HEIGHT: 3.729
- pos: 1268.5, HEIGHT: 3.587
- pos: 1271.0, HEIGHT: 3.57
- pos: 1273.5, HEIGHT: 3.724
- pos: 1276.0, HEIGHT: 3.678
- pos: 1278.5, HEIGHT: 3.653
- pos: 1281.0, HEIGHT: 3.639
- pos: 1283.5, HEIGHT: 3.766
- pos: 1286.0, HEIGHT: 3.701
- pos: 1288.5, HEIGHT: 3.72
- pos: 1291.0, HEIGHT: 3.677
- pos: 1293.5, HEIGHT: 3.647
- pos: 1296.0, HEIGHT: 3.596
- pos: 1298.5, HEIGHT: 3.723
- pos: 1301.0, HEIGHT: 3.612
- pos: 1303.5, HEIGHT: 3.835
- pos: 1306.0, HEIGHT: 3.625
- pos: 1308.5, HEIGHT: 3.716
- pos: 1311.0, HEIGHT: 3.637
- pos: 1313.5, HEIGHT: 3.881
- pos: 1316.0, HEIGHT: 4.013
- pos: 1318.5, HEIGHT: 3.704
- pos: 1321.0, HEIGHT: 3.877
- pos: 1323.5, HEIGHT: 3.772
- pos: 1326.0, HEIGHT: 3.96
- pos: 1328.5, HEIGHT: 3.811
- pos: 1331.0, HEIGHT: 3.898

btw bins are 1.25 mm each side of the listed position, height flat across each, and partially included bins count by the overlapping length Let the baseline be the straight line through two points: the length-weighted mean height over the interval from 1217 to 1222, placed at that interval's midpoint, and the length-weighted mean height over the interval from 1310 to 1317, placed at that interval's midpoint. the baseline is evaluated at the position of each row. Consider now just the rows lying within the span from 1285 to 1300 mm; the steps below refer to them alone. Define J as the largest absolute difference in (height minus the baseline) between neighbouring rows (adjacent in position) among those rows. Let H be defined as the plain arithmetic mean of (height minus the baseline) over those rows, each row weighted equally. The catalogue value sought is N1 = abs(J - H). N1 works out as 0.31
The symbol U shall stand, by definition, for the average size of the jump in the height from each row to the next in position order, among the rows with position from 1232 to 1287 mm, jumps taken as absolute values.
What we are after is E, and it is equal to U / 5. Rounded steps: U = 0.09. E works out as 0.018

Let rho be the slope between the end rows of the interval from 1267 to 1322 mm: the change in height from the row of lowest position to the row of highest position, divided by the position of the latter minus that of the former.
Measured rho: 0.006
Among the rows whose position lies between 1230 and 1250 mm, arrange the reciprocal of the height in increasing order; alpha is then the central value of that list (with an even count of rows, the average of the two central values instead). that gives 0.259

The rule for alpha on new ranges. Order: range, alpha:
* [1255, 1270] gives 0.269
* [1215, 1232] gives 0.256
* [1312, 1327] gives 0.258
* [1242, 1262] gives 0.268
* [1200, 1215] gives 0.250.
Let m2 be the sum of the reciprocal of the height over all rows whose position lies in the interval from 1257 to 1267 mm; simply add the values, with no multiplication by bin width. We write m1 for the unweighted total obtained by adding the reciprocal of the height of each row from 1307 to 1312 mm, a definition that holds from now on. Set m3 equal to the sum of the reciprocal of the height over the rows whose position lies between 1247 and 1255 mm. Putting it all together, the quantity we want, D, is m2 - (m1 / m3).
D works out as 0.4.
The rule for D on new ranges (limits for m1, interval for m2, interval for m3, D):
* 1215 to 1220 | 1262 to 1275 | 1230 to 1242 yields 1.0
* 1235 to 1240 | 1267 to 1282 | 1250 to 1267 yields 1.4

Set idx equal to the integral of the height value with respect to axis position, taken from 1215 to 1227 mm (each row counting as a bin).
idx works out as 46.8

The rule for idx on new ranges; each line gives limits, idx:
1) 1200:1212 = 48.4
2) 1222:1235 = 51.9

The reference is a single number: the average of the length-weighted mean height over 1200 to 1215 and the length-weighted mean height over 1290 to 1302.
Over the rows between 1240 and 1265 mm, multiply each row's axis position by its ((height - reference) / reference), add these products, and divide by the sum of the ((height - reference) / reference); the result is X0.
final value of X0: 1253.4 mm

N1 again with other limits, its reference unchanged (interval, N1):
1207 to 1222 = 0.12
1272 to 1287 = 0.31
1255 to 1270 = 0.33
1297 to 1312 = 0.39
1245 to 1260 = 0.25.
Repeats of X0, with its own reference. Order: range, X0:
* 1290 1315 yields 1300.2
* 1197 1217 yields 1205.1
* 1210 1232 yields 1222.4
